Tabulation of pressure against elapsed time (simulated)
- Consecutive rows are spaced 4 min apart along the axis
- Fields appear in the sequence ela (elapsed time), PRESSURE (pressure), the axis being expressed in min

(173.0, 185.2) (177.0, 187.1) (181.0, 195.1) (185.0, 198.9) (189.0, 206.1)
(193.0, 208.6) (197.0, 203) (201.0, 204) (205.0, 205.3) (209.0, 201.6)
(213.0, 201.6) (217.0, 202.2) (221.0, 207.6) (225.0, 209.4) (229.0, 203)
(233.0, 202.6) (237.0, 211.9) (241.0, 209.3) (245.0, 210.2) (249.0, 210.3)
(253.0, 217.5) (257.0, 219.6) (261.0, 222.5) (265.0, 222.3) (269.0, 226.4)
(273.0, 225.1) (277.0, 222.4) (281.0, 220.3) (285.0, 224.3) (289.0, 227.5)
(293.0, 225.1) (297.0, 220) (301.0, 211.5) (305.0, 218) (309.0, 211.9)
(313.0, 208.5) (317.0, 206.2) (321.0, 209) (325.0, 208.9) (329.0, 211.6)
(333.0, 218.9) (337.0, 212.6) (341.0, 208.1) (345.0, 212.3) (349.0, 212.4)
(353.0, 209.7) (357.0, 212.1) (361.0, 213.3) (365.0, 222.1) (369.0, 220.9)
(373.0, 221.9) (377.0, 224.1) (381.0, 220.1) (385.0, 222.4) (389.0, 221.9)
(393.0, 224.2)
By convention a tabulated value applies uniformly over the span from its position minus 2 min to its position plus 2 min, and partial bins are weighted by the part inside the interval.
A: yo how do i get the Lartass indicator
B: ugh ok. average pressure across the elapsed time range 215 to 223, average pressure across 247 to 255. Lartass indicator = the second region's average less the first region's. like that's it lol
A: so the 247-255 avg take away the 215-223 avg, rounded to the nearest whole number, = 9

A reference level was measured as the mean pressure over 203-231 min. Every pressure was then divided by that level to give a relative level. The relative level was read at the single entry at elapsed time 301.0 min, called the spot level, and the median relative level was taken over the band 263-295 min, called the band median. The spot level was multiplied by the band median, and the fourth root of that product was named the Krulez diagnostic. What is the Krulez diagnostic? 1.033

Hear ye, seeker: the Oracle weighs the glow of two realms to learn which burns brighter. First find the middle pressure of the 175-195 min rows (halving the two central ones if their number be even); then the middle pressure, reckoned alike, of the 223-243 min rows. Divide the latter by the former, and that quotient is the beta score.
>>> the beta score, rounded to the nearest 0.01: 1.05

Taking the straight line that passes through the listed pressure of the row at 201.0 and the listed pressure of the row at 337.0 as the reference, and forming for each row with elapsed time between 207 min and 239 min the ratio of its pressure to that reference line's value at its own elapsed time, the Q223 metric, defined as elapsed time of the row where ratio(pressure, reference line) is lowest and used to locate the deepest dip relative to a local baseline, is 233.0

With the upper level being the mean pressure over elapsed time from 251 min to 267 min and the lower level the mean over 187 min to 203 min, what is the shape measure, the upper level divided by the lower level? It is 1.07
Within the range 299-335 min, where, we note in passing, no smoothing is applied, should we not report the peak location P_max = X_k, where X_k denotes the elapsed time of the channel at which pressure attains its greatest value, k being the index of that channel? 333.0 min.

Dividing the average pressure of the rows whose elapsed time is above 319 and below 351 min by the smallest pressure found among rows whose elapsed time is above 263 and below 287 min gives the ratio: 0.961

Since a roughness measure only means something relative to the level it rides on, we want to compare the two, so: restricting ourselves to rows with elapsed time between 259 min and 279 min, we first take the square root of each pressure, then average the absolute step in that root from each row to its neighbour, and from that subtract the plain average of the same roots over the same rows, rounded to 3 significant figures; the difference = -14.9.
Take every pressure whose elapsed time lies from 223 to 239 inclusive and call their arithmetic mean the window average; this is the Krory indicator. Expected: 207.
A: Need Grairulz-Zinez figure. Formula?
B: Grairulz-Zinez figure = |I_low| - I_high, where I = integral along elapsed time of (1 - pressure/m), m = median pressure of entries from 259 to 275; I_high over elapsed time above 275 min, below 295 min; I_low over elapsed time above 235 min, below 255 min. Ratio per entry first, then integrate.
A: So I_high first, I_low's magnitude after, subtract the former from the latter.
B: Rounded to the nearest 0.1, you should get 1.1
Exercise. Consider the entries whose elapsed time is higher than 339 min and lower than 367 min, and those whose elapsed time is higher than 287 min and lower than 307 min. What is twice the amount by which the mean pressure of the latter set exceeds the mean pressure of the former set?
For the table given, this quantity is 15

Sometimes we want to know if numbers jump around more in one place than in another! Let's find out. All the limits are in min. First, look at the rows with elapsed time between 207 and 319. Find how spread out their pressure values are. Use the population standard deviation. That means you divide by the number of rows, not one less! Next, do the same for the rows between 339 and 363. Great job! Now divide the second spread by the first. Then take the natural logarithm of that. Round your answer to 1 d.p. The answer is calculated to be -1.5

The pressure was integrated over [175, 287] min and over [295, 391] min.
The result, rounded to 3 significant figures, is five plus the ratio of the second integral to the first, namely 5.88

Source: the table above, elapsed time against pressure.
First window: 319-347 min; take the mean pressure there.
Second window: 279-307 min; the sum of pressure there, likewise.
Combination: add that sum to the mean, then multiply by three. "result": 5275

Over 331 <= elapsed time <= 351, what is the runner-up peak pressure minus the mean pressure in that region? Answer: 0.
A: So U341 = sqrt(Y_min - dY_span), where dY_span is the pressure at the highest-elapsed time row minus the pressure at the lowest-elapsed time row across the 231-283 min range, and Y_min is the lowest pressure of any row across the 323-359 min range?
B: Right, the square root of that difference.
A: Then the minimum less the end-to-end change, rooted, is 13.8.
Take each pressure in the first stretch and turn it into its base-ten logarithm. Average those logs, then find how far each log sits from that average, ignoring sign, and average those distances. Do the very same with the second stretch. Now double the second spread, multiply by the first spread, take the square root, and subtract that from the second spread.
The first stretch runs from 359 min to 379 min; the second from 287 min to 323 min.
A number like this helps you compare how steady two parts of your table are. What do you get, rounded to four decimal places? 0.0009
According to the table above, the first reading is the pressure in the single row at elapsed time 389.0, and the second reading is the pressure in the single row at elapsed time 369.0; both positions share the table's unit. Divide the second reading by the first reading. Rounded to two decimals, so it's 1.00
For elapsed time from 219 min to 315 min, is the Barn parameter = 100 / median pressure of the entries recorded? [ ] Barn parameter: 0.459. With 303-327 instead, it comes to 0.479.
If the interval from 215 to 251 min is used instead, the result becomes 0.478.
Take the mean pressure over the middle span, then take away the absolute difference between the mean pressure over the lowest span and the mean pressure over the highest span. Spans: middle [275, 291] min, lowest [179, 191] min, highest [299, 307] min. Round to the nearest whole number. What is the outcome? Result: 209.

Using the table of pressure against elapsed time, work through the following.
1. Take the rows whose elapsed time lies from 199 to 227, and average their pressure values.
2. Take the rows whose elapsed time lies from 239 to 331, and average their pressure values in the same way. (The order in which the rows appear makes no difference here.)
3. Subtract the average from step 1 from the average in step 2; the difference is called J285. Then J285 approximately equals 12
